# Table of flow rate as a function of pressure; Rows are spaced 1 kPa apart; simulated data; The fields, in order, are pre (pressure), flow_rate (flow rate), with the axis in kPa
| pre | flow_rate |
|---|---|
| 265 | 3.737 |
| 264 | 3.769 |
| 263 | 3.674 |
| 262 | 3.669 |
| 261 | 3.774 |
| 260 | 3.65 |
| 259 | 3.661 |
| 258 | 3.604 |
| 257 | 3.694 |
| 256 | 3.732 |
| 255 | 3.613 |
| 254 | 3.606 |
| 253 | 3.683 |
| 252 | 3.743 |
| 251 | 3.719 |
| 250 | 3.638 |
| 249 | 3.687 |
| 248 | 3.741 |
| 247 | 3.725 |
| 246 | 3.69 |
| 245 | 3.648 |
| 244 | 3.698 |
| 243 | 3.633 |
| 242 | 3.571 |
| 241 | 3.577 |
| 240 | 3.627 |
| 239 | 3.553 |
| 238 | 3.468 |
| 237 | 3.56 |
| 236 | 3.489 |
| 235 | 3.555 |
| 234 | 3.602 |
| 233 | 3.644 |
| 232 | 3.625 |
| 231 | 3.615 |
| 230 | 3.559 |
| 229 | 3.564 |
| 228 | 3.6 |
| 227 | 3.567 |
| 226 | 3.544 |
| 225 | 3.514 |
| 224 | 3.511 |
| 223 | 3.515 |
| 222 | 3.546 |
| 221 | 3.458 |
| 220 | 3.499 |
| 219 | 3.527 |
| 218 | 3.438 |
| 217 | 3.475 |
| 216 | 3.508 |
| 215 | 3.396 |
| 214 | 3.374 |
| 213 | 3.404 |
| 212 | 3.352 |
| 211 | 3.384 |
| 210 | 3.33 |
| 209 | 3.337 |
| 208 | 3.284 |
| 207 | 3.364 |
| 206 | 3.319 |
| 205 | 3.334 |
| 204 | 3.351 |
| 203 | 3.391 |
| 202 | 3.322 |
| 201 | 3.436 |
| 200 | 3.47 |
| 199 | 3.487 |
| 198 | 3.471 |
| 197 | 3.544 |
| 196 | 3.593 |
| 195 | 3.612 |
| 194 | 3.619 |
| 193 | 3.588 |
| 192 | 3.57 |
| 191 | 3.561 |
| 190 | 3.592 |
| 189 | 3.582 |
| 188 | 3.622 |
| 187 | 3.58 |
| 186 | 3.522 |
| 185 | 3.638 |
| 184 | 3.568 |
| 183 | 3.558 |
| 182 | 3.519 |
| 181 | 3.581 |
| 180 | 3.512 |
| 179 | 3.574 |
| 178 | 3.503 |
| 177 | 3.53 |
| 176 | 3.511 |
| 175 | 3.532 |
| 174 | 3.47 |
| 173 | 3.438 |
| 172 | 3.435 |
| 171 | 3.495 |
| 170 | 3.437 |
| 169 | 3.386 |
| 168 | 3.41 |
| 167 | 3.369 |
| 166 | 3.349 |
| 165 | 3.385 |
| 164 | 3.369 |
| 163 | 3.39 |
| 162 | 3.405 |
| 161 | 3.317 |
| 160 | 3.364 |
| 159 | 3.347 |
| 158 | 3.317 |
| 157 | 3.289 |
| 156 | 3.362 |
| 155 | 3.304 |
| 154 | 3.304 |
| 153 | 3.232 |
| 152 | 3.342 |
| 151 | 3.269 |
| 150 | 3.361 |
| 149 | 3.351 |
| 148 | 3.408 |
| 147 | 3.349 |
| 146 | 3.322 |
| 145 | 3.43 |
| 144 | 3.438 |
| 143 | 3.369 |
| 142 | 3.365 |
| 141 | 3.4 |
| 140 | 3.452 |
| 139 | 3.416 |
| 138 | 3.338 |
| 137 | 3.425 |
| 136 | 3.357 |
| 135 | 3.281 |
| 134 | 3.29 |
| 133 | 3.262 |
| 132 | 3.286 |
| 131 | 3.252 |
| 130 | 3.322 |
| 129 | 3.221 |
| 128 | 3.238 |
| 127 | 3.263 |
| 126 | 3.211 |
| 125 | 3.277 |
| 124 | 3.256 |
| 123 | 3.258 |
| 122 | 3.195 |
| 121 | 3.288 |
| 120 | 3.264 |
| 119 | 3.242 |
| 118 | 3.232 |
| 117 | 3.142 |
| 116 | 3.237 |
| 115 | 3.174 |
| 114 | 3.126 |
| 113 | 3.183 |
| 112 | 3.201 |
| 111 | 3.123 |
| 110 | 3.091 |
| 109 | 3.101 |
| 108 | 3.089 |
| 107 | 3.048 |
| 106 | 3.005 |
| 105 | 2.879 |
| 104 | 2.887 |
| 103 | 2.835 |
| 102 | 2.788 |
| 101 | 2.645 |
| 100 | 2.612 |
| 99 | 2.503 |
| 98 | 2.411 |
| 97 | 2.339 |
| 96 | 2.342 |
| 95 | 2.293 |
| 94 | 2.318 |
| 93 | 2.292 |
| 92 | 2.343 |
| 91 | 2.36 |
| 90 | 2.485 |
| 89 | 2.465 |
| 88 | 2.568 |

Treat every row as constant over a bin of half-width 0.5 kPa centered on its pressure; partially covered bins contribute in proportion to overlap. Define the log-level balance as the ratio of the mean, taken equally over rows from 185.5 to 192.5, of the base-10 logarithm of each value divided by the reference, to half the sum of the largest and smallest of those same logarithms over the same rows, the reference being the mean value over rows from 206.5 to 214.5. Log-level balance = 1.02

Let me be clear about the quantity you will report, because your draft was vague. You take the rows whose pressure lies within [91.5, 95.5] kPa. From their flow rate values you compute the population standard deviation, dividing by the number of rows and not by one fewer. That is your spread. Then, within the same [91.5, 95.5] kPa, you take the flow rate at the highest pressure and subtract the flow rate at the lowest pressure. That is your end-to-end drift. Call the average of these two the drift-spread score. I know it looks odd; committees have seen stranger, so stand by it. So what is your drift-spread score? -0.01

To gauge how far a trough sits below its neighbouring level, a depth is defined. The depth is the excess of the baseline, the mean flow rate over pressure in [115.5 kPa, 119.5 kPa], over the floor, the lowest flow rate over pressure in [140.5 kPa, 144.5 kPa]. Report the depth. -0.15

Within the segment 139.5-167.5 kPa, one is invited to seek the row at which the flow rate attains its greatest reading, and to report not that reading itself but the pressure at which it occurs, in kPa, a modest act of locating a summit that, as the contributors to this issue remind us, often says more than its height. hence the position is 140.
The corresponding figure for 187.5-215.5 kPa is 188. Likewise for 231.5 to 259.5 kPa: 252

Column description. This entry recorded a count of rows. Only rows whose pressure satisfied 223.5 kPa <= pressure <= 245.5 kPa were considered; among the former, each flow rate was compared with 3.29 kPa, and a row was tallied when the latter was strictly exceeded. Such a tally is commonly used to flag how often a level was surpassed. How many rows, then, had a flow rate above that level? 22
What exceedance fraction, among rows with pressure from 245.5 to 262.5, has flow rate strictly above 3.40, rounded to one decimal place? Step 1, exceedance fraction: 1.0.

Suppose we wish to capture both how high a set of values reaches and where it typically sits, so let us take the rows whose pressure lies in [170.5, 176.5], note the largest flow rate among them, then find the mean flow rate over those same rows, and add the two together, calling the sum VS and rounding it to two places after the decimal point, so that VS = 7.01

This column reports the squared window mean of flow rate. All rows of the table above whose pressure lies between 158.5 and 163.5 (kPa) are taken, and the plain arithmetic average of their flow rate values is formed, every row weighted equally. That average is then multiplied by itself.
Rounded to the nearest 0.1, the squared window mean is 11.3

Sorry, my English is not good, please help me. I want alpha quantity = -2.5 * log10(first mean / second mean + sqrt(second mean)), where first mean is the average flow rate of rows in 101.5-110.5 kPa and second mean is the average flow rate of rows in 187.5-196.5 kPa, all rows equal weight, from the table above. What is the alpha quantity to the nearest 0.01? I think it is -1.09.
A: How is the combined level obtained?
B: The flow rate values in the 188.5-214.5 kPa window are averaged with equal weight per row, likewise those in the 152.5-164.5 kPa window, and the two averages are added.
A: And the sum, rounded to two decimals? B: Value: 6.78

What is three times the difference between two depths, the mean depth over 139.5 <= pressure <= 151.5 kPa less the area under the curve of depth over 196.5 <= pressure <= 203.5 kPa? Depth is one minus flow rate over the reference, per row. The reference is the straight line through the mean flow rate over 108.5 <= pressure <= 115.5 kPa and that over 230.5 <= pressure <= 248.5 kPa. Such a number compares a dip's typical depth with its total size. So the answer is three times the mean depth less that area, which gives -0.2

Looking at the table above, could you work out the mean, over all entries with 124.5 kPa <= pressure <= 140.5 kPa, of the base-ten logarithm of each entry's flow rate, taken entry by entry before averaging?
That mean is 0.52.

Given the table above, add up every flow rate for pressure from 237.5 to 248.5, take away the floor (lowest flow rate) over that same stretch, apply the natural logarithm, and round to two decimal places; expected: 3.60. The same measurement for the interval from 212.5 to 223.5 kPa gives 3.55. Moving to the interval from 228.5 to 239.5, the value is 3.58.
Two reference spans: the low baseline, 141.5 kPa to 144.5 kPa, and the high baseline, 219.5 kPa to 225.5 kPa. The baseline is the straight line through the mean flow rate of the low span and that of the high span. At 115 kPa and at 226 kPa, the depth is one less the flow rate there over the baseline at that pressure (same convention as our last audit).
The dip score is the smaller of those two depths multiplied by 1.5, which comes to -0.01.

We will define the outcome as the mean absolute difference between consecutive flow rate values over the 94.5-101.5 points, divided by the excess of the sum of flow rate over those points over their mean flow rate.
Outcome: 0.0041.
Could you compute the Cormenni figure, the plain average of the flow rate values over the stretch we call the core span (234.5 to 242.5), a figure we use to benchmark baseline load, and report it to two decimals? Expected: 3.55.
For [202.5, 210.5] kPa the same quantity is 3.34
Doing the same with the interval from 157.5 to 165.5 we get 3.36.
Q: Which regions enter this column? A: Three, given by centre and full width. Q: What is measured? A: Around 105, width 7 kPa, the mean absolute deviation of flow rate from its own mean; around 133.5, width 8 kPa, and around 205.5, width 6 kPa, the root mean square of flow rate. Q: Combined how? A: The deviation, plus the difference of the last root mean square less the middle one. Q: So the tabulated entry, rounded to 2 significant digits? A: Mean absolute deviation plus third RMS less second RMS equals 0.13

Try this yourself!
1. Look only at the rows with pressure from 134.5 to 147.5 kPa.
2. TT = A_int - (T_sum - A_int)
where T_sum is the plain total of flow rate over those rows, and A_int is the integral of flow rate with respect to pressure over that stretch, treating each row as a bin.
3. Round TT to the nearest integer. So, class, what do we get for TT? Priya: 44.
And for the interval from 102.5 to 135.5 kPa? 105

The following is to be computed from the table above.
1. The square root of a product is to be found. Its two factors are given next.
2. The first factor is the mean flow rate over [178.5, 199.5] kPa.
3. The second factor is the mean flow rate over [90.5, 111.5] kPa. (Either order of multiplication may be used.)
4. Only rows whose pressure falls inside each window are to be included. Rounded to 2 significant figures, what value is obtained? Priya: 3.1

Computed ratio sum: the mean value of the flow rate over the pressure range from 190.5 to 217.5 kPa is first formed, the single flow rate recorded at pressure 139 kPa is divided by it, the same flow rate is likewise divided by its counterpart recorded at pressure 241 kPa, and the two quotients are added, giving 1.9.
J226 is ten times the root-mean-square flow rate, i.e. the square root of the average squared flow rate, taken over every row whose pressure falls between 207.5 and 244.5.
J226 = 35.1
